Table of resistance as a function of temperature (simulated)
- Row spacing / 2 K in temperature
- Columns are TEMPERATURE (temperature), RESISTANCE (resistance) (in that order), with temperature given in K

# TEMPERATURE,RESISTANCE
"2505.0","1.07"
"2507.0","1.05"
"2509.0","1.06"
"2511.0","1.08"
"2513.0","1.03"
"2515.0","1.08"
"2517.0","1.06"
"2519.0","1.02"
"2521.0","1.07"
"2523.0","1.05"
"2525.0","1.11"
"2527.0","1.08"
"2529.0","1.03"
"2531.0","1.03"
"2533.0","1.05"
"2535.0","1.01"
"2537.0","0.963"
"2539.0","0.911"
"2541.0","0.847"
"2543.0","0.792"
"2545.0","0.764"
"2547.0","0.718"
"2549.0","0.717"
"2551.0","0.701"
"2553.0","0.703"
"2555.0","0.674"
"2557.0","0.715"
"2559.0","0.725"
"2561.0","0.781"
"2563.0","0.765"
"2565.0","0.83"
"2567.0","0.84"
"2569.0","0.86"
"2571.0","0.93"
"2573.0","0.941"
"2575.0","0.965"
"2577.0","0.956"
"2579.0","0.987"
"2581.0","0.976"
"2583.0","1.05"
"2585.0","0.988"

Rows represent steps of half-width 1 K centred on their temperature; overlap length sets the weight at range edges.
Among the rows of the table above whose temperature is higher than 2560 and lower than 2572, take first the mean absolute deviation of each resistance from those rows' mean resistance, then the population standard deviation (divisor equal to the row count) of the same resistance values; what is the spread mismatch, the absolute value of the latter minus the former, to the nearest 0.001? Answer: 0.012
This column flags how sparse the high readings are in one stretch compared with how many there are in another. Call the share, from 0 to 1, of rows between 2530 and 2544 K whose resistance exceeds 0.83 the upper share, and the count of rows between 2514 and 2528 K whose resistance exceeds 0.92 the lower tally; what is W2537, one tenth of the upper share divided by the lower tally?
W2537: 0.0122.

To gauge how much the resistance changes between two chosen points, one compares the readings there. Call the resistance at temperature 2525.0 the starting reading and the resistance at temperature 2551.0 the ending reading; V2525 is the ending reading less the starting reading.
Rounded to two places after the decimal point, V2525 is -0.41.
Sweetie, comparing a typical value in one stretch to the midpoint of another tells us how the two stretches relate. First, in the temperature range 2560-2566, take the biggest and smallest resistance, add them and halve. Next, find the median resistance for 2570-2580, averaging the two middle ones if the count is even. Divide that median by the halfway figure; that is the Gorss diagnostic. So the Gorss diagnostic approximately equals 1.2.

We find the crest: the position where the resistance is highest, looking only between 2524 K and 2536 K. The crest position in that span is 2525.0 K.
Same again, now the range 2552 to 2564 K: 2561.0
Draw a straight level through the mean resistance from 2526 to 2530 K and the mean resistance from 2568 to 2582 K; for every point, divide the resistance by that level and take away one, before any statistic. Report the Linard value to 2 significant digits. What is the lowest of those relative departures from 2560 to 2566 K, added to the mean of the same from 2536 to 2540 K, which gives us -0.31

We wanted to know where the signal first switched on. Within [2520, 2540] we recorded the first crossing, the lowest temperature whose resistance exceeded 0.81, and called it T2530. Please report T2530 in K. 2521.0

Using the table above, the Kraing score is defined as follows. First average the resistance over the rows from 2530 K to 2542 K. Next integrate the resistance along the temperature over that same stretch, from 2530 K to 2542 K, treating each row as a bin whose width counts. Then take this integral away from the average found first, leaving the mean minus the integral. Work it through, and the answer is -11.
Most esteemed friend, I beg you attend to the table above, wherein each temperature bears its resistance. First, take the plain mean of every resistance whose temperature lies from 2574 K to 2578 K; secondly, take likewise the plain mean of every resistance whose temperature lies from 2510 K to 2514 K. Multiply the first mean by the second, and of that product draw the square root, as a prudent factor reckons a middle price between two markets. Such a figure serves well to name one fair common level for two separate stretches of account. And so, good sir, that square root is 1.01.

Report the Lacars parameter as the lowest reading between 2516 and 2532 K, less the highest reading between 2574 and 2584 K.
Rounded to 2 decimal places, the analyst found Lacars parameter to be -0.03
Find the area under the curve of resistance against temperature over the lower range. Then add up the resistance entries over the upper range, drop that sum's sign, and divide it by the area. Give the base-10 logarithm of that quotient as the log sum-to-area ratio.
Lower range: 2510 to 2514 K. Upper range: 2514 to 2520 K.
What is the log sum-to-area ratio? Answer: -0.13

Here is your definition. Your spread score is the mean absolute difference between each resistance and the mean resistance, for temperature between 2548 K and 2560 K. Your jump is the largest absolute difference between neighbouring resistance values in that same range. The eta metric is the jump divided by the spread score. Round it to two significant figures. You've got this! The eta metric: 3.1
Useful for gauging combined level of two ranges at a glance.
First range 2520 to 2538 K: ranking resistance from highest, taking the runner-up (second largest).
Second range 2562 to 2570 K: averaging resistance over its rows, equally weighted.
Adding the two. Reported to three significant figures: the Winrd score 1.90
